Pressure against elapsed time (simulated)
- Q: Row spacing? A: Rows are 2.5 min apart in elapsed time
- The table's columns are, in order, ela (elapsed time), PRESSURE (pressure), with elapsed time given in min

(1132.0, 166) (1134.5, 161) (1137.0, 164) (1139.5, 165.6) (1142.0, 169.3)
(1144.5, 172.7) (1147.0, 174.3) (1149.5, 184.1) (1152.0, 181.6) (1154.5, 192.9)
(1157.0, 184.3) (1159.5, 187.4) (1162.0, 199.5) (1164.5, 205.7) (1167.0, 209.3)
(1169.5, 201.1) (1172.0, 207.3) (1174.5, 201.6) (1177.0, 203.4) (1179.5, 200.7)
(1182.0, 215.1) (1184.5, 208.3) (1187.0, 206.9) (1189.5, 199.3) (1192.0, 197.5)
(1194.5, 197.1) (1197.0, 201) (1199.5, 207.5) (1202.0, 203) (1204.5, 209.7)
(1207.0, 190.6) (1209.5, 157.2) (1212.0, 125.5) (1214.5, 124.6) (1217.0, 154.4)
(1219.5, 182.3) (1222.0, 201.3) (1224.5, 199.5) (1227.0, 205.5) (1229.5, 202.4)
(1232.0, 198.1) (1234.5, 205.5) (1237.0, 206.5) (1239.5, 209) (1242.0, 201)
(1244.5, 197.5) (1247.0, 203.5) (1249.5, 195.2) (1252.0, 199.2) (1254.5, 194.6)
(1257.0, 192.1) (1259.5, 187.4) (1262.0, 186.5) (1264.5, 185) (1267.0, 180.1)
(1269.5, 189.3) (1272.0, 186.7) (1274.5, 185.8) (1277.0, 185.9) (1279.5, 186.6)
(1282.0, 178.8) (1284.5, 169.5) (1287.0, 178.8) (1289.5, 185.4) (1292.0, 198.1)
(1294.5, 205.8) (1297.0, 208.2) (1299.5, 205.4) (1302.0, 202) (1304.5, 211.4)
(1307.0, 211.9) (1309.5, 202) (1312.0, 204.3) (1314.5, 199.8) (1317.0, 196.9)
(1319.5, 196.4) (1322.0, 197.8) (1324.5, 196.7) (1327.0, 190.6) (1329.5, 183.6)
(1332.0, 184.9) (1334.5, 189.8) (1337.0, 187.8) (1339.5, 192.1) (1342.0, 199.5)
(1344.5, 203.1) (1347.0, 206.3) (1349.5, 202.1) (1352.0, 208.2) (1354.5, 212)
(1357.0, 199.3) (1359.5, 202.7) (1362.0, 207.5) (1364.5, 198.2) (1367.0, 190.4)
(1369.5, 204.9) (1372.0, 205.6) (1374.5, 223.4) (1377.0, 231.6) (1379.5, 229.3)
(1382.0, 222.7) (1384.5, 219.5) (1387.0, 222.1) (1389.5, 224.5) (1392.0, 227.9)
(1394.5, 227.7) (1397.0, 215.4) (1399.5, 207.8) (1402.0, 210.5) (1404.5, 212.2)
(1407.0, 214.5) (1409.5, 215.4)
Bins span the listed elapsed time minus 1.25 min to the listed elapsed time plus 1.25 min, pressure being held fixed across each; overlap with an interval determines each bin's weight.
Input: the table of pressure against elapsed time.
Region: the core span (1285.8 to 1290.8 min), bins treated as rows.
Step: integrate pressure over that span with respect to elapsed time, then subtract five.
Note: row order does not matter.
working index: 906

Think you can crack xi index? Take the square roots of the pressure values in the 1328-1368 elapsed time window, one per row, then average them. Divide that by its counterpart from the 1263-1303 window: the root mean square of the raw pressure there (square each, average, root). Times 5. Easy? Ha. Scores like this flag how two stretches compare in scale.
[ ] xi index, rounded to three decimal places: 0.371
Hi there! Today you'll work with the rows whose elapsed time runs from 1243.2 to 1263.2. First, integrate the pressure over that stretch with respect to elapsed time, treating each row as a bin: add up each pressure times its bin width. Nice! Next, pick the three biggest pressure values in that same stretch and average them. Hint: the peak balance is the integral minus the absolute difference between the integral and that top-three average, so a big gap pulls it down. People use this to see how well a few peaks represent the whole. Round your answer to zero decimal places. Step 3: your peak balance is 200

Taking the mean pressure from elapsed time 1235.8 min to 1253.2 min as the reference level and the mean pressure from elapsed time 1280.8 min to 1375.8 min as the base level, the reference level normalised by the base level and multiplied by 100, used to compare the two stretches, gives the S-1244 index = 102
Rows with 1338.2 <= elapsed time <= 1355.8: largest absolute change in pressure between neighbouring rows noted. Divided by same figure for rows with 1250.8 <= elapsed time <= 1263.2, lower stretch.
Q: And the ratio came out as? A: 1.6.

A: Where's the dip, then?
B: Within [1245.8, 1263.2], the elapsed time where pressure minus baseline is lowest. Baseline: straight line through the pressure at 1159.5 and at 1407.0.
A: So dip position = 1262.0 min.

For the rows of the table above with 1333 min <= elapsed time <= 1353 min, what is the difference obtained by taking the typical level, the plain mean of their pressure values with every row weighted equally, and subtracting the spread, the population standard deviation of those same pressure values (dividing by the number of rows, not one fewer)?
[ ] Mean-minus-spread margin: 191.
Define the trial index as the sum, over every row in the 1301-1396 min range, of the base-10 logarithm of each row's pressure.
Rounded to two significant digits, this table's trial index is 88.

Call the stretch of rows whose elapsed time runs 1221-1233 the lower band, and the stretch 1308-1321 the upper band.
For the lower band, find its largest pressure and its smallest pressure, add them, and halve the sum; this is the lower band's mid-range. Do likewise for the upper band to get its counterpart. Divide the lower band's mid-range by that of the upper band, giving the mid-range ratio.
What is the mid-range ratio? 1.01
